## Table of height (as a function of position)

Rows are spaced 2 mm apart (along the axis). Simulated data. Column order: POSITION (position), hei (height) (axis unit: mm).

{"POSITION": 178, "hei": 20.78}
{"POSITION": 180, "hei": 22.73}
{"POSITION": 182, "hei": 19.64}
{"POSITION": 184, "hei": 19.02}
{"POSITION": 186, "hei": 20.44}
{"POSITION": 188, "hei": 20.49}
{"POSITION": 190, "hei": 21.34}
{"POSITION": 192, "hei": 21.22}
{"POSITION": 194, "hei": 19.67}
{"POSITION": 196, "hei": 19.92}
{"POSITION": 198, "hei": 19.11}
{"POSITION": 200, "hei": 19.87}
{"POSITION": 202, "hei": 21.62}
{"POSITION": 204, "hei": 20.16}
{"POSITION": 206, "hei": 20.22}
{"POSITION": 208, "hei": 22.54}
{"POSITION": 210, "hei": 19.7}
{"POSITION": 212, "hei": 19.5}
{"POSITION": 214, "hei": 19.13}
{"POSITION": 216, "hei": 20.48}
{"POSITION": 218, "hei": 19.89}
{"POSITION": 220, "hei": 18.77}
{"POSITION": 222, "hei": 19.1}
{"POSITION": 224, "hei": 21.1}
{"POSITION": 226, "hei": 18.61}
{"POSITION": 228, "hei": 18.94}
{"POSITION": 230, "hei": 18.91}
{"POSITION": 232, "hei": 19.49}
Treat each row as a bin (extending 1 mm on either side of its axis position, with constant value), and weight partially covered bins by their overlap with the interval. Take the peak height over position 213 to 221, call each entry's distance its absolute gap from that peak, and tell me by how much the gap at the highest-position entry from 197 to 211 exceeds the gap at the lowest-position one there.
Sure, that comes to -0.6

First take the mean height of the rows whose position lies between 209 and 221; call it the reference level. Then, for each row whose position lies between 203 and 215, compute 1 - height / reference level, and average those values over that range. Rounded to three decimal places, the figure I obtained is -0.032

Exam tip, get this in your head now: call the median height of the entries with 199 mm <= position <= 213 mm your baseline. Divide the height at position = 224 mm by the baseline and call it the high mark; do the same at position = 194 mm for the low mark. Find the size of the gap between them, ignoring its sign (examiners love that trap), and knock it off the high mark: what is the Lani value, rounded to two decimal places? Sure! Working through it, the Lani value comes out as 0.98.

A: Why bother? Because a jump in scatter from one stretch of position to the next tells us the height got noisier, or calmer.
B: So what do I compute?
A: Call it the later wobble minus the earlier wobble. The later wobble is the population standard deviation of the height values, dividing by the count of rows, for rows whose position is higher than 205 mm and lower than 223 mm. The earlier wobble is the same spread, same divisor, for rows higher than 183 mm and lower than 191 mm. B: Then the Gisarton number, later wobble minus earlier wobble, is 0.23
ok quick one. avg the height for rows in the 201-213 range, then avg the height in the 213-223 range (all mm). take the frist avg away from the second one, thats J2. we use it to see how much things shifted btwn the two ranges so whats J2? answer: -1.1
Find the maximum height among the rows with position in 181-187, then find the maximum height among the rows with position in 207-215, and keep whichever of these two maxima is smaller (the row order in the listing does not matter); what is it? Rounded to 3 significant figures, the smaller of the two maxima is 20.4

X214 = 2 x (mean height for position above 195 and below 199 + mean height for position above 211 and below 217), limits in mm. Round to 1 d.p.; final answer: 78.4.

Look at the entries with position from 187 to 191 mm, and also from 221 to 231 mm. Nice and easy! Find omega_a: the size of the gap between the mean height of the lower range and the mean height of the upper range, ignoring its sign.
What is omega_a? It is 1.6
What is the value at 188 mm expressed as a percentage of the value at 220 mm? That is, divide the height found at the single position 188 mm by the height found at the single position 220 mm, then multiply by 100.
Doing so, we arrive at 109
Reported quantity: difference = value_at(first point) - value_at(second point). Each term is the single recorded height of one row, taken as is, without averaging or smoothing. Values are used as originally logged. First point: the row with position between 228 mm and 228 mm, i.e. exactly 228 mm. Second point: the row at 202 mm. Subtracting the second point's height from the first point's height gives -2.7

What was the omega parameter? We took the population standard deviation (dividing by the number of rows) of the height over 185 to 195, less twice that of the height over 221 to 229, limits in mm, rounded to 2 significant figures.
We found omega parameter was -1.3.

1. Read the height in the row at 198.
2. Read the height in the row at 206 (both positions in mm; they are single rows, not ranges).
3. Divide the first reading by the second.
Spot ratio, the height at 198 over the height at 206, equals 0.95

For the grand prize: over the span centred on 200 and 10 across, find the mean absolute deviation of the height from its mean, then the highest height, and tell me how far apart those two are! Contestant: 21.0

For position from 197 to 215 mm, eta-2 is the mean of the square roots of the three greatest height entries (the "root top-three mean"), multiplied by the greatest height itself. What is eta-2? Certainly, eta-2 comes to 104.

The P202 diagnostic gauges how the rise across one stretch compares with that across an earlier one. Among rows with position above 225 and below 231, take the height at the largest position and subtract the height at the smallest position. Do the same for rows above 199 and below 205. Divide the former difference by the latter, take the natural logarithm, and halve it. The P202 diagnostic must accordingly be 0.0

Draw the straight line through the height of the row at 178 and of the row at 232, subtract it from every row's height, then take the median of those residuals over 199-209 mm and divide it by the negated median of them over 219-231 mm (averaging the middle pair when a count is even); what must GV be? 0.2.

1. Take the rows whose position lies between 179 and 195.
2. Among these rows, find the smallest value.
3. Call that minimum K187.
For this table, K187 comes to 19.02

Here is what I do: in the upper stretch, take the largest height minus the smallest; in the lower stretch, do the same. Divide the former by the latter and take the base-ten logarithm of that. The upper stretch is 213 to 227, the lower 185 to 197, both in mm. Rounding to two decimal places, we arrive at 0.17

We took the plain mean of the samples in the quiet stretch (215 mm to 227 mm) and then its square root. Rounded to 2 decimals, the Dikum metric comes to 4.43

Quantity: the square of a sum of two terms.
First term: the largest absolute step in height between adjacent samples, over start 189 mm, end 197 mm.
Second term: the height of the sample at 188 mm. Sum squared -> 486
